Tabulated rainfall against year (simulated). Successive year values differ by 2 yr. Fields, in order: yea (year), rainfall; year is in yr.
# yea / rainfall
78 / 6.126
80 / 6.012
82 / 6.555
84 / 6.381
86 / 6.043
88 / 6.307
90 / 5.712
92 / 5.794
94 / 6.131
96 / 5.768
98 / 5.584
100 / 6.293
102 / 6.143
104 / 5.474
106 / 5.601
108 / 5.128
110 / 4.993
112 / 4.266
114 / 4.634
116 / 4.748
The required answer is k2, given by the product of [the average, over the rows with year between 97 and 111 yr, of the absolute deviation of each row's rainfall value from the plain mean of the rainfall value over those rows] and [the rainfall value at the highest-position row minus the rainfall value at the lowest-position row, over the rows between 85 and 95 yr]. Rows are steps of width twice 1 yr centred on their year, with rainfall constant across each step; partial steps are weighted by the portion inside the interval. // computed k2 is 0.03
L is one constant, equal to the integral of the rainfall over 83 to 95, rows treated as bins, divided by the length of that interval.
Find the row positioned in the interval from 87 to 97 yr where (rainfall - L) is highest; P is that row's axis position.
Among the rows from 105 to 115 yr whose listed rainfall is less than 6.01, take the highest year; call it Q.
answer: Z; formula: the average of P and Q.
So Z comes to 101 yr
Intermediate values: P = 88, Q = 114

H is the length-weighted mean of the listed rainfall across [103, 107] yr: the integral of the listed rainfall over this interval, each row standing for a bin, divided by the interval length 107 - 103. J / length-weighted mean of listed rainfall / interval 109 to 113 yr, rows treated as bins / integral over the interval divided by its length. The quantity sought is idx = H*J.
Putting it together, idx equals 26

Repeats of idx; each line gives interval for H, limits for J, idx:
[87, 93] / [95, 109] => 34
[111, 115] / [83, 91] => 27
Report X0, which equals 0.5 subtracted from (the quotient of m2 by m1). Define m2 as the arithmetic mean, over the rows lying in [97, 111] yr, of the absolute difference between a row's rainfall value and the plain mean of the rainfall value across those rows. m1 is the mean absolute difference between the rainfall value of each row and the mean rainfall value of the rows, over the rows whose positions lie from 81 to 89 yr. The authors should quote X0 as 1.9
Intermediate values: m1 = 0.15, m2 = 0.35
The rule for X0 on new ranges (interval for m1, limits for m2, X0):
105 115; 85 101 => 0.1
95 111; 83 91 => 0.2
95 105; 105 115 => 0.8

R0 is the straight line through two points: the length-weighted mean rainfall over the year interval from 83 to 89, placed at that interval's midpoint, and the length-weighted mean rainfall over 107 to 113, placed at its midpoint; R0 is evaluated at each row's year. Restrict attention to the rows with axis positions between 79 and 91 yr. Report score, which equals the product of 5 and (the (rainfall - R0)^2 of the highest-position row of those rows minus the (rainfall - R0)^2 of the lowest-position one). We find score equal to -1.34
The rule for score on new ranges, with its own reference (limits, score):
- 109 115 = -0.16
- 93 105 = -0.18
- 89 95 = 0.26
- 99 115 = -3.96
